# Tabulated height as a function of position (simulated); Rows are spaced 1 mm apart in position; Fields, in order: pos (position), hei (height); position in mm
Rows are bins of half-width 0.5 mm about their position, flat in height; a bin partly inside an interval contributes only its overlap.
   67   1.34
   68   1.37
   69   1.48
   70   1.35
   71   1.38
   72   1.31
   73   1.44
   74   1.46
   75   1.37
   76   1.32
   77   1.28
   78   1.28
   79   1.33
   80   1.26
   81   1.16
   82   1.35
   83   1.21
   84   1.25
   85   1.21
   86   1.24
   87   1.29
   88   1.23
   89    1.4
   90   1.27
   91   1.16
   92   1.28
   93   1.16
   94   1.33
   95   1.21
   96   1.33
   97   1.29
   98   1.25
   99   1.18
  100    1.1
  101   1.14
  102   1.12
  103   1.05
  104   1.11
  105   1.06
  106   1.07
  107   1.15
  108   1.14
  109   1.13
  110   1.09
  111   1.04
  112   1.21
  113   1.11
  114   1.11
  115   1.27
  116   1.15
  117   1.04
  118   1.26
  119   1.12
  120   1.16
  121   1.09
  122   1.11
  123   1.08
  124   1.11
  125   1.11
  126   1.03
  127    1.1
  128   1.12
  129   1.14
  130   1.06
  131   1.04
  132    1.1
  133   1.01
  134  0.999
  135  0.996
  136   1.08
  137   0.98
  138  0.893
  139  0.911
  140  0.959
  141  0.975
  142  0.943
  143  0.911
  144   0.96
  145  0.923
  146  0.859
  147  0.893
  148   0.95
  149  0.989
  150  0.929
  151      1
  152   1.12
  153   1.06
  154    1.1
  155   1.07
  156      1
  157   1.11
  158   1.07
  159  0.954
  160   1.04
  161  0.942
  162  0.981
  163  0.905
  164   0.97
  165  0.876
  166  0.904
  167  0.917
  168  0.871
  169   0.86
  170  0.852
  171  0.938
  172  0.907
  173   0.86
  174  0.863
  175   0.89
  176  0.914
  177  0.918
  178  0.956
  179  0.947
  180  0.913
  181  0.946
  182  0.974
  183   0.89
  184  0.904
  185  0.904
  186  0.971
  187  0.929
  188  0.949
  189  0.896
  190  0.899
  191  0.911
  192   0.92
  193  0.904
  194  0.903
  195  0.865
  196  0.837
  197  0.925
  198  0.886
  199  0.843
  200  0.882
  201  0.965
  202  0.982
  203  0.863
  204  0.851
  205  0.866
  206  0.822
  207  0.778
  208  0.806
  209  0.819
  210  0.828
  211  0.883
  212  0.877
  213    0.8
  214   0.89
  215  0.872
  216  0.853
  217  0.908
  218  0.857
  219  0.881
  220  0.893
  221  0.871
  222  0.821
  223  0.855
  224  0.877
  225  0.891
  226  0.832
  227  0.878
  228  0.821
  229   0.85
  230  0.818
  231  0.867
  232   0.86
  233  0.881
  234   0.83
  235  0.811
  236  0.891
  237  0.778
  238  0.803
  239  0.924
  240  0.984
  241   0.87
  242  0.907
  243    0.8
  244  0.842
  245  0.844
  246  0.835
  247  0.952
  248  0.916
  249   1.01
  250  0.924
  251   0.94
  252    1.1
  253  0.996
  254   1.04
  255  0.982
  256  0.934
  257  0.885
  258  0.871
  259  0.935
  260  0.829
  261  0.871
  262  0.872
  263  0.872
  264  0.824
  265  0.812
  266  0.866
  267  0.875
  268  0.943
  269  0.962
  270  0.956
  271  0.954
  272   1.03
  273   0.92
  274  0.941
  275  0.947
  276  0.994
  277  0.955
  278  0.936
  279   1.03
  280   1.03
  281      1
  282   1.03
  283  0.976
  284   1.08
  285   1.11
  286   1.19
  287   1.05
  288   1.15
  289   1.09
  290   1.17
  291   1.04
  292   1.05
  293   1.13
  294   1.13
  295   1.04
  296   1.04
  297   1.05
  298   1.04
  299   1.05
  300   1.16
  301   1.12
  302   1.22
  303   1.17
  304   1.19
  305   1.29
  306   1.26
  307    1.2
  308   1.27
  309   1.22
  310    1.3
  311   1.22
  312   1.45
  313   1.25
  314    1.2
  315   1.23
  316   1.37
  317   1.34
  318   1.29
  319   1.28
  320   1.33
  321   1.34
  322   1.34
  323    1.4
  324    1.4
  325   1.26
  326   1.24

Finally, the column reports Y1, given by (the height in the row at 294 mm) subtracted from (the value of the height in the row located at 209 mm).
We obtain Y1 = -0.3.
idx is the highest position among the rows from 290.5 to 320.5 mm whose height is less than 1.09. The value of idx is 299 mm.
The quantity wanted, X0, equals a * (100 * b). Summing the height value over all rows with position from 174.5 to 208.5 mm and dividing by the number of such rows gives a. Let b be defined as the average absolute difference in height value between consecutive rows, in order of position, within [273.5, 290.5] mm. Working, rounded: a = 0.90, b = 0.057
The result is 5.1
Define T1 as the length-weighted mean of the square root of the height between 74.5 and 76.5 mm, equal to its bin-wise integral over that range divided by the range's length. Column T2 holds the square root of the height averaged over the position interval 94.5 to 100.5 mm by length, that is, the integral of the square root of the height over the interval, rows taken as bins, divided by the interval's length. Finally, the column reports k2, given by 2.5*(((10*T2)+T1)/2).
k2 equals 15.29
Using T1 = 1.16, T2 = 1.11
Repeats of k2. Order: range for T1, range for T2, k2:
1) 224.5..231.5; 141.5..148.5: 13.14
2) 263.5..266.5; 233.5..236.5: 12.62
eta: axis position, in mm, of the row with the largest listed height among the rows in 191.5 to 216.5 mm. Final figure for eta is 202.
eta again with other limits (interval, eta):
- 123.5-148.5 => 129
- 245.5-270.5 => 252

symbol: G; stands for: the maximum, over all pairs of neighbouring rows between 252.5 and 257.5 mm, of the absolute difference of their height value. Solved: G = 0.06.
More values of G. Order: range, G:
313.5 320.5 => 0.14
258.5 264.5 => 0.11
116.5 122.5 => 0.22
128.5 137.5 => 0.10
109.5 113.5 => 0.17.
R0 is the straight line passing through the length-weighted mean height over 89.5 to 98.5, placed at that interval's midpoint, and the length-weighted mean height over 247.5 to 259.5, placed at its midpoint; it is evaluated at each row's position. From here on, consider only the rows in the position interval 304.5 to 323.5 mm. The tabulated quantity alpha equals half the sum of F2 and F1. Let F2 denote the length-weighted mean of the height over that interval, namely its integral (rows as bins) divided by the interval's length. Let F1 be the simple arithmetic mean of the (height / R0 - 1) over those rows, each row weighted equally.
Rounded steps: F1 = 0.52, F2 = 1.29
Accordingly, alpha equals 0.91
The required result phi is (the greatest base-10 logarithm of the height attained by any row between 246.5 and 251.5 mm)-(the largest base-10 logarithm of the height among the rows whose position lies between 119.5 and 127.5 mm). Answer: -0.06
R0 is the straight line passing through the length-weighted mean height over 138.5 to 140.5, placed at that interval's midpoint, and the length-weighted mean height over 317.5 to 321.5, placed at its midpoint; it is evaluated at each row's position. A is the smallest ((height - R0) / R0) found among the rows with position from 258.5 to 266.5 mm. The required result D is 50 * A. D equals -16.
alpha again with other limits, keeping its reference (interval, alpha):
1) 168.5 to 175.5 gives 0.34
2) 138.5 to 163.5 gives 0.42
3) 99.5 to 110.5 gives 0.50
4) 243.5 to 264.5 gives 0.44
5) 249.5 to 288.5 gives 0.50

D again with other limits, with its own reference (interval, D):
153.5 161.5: -2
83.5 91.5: 20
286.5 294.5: -8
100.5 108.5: 11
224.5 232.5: -14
